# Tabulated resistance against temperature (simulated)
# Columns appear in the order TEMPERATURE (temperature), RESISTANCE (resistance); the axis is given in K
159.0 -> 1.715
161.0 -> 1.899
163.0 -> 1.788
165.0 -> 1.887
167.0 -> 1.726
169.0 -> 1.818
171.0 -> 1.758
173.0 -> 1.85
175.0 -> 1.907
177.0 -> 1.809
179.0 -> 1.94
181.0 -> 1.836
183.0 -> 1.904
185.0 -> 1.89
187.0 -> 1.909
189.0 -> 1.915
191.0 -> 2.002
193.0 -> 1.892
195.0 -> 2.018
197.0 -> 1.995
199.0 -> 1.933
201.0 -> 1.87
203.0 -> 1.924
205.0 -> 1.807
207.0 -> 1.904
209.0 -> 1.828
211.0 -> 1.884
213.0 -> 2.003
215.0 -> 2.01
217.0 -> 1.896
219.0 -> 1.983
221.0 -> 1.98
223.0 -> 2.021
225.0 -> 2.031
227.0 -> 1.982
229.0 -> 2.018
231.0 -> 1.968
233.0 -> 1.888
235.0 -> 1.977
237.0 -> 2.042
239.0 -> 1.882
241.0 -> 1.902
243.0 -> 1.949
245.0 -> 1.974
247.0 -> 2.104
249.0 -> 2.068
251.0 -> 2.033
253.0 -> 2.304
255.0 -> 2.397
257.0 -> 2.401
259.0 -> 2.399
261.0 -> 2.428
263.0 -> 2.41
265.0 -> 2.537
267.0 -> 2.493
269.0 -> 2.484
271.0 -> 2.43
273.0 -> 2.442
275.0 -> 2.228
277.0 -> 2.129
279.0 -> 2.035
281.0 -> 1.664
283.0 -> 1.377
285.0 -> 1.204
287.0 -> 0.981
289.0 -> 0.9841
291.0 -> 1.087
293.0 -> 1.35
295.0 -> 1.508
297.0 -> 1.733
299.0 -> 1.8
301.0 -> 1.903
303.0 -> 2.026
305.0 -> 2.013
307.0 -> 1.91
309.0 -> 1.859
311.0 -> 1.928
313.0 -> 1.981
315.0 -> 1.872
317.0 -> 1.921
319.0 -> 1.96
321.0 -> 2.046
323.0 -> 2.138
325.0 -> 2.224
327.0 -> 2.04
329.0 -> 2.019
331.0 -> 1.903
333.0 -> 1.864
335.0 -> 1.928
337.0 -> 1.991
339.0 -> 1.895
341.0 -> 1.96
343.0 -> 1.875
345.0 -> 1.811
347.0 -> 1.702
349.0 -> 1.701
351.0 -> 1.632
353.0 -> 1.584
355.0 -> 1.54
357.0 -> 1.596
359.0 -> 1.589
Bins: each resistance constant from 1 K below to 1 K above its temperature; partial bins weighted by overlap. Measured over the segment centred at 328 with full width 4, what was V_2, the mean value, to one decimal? 2.0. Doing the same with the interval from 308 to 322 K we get 1.9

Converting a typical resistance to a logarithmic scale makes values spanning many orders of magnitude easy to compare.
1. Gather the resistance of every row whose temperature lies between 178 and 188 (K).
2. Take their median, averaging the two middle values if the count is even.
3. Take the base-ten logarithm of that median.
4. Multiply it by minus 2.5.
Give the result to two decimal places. -0.70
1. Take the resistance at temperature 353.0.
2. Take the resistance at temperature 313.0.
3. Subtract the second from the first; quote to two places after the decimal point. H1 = -0.40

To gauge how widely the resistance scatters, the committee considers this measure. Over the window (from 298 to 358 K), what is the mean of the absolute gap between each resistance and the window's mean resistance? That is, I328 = 0.12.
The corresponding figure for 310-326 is 0.10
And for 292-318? 0.14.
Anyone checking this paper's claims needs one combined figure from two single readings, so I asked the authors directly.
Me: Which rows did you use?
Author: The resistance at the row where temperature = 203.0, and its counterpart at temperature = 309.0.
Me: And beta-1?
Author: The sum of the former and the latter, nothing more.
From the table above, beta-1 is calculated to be 3.78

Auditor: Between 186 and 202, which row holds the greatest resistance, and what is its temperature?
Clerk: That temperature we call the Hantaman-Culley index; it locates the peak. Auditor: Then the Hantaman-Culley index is 195.0 K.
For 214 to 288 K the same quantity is 265.0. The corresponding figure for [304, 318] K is 305.0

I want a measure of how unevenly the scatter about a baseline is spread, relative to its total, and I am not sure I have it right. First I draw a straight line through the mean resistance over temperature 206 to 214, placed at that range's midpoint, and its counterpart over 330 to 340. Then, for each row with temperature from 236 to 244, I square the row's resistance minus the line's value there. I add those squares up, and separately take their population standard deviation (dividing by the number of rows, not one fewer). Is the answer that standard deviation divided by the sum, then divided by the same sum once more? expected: 18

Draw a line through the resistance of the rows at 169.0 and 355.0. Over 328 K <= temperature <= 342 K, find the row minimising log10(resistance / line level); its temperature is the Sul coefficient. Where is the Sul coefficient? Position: 333.0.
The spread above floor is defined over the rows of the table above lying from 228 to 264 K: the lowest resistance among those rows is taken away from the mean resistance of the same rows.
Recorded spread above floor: 0.24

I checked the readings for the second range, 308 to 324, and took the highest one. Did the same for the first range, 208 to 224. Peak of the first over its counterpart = 0.95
